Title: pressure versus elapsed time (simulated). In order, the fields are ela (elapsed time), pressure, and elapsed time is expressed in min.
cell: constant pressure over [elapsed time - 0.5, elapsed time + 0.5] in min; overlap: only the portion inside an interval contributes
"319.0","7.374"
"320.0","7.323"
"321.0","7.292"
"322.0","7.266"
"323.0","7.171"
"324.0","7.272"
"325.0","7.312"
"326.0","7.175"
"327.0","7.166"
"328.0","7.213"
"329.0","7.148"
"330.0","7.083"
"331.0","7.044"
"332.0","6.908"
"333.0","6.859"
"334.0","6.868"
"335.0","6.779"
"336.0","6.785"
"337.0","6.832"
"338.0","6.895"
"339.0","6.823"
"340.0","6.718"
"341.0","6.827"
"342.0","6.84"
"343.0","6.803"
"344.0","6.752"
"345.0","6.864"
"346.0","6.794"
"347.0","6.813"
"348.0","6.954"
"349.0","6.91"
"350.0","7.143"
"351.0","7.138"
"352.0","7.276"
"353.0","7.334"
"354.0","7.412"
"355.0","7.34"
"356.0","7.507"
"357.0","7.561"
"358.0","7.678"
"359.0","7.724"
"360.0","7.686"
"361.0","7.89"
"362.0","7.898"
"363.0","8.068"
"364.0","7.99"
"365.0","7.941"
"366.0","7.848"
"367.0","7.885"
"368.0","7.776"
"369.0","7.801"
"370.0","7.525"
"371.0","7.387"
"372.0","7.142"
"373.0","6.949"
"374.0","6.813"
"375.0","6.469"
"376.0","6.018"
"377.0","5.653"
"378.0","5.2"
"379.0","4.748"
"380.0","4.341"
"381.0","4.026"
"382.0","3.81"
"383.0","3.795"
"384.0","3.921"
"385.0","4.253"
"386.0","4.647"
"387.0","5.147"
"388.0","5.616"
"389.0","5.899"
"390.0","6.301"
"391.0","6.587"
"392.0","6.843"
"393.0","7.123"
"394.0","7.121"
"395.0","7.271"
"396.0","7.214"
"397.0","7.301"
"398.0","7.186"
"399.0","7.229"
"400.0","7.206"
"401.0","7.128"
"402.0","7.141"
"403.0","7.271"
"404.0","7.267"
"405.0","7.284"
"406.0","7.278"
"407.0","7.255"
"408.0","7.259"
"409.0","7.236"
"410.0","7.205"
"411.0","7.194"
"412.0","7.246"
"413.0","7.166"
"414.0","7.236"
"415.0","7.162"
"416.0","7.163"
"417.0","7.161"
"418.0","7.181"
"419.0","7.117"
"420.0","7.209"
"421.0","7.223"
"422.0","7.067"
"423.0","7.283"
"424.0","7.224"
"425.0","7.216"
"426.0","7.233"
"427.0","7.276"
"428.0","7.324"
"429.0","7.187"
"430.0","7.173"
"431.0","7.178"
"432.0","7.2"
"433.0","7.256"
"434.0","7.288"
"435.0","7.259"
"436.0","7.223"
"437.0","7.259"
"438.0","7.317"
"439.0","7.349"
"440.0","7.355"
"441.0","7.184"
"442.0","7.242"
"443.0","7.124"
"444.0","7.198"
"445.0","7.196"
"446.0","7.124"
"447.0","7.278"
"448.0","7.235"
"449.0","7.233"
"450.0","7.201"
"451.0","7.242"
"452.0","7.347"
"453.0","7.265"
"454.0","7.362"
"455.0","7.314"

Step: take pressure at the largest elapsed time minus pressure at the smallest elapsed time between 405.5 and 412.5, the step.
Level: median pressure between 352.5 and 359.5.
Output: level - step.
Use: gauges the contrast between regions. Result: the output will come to 7.54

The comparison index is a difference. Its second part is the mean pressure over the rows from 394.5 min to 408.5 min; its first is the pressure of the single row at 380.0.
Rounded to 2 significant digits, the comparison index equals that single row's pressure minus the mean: -2.9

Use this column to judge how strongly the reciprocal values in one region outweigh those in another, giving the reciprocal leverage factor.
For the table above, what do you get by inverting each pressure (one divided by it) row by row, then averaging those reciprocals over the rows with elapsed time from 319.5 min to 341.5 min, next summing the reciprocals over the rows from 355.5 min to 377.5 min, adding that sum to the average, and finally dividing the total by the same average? 22.0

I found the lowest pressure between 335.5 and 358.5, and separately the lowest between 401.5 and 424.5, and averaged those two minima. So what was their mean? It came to 6.9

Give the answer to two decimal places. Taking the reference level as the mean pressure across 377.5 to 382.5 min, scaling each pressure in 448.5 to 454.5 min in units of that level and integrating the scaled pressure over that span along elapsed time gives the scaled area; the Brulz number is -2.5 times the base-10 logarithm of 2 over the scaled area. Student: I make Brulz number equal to 1.73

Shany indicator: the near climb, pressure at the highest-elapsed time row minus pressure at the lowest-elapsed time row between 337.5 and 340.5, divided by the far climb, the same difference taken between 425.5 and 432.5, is 5.4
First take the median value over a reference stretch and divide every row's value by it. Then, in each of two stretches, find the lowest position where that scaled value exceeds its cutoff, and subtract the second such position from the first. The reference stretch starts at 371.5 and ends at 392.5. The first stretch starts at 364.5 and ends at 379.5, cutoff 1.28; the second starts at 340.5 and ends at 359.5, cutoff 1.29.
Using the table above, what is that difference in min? 13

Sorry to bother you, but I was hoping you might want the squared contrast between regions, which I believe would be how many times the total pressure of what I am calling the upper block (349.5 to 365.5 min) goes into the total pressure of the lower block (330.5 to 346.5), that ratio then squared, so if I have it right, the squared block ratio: 0.81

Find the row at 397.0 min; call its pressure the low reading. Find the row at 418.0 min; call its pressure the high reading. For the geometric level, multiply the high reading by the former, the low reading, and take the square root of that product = 7.24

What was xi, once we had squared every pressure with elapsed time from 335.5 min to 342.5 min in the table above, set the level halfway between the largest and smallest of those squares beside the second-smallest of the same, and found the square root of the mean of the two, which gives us 6.80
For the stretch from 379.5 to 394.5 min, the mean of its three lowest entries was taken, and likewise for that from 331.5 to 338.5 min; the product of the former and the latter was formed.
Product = 26.1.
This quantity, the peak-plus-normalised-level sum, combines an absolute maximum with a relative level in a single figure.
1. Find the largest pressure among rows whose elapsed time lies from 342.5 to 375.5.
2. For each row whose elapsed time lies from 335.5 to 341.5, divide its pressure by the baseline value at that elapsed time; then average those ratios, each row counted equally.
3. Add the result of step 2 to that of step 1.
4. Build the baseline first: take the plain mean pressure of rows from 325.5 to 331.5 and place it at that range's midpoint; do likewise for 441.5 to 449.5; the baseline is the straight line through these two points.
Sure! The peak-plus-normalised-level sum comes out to 9.02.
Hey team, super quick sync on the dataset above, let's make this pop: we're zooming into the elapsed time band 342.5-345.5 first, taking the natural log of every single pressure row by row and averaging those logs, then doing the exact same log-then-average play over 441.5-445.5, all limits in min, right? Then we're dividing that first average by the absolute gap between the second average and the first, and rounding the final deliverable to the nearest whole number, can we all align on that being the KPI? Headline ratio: 35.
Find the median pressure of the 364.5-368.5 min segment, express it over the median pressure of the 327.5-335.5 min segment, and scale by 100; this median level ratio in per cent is 113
